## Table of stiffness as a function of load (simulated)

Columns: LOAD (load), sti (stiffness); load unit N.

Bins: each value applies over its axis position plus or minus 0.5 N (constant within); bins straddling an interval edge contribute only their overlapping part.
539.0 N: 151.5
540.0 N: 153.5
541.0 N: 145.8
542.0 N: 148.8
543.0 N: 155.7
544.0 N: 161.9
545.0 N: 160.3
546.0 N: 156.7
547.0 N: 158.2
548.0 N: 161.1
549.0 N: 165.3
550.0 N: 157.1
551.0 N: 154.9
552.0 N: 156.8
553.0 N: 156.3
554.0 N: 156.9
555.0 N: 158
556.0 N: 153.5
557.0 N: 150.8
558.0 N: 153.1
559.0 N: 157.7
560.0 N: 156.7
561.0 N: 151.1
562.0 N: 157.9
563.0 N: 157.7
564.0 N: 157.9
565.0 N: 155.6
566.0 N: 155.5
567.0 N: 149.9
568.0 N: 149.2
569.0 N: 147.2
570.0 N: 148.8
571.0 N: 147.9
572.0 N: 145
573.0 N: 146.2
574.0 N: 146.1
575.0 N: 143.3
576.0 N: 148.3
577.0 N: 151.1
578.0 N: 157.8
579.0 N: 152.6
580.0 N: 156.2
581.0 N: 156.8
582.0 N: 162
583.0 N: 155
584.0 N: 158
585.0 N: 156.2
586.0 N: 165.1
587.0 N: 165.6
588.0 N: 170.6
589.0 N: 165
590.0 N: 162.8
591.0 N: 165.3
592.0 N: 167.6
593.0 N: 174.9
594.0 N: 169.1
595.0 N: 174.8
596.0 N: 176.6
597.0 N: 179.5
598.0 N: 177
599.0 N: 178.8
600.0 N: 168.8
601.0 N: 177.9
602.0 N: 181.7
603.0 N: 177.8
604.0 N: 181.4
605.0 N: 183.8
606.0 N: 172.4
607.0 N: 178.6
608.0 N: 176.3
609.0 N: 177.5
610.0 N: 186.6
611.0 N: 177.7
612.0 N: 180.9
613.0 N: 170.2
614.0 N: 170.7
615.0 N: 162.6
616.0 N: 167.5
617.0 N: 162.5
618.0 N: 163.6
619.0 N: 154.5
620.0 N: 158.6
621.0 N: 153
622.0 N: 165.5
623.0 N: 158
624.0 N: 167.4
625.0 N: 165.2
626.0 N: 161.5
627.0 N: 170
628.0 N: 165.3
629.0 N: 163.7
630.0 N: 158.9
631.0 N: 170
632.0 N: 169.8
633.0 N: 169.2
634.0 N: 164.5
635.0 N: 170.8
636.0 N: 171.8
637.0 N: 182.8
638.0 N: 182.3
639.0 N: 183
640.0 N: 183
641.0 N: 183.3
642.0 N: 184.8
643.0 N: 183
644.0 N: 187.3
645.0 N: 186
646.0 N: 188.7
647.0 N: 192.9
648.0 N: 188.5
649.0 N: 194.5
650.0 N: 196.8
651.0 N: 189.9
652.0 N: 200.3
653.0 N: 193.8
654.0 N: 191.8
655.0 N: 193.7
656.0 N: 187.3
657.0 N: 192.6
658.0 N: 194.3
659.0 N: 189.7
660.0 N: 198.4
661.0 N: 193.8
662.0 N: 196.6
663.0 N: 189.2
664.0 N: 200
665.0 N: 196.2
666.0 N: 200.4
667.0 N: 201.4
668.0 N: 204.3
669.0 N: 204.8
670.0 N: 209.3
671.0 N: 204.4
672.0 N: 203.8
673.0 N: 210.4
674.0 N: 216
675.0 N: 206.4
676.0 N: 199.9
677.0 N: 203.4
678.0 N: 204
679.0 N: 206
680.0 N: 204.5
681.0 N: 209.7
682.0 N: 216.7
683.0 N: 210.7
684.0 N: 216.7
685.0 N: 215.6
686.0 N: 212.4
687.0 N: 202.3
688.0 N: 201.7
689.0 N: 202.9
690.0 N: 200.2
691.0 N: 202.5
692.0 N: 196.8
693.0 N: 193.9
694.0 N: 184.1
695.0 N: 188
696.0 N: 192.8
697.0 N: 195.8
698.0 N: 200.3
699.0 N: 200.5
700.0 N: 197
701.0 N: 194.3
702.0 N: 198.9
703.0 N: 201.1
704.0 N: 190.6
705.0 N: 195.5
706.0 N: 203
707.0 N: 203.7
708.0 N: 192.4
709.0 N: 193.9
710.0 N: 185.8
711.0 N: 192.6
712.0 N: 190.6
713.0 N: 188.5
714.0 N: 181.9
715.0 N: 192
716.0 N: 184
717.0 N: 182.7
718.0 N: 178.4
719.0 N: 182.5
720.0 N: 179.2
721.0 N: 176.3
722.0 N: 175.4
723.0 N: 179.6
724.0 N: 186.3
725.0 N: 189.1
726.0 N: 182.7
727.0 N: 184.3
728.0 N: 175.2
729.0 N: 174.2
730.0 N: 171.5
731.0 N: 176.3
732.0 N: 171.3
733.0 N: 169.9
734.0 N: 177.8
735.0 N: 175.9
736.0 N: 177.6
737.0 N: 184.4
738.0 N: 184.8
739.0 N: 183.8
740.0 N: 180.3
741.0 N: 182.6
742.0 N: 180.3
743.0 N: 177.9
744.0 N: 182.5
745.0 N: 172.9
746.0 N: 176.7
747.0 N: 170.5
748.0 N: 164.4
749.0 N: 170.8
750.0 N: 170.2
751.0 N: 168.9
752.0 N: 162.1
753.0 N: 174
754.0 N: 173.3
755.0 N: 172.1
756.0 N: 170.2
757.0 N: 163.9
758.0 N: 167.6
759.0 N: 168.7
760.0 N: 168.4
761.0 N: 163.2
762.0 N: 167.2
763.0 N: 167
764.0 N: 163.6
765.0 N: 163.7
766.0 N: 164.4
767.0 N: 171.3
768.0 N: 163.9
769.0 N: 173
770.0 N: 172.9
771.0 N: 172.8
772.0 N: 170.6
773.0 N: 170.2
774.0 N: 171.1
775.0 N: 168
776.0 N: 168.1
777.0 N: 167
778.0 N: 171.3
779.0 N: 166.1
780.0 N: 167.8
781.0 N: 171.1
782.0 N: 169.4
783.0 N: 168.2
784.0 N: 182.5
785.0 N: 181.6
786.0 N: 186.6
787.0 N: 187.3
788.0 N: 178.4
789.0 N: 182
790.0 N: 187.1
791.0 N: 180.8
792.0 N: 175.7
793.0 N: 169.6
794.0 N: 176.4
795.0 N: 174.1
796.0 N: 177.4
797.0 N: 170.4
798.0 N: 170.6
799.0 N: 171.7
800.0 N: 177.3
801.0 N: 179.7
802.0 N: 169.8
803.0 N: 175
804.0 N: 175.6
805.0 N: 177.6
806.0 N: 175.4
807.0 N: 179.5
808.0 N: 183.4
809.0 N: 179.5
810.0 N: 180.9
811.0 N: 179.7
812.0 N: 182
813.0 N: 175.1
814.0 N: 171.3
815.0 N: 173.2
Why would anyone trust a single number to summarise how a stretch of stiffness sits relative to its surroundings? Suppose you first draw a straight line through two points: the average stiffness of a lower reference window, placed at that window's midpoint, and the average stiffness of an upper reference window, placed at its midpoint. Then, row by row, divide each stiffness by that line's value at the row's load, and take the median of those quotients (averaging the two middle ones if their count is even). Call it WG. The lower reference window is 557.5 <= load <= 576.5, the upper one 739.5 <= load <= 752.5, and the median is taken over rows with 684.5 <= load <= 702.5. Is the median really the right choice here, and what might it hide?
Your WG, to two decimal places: 1.19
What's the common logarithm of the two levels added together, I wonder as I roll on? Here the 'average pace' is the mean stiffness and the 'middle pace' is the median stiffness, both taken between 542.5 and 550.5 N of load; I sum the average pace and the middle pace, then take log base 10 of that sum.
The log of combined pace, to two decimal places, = 2.50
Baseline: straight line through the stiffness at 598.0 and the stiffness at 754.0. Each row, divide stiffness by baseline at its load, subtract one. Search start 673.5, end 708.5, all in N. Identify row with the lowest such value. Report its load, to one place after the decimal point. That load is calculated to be 694.0 N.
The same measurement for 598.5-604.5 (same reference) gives 600.0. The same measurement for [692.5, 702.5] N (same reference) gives 694.0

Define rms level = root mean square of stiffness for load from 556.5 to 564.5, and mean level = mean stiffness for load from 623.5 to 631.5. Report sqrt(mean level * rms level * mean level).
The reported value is 2060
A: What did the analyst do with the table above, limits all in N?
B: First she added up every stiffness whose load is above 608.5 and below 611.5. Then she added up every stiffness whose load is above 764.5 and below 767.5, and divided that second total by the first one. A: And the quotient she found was 0.92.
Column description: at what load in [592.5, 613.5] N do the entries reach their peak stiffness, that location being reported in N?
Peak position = 610.0 N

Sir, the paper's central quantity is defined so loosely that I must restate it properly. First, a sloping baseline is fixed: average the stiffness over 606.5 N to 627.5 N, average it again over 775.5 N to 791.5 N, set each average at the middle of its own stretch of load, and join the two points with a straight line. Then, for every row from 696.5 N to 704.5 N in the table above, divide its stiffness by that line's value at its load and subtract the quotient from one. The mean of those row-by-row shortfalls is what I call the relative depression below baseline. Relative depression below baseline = -0.15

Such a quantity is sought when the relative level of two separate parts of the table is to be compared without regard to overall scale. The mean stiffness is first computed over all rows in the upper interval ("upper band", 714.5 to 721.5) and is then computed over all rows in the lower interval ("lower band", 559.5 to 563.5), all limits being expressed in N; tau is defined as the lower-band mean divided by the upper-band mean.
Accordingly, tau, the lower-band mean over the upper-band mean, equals 0.86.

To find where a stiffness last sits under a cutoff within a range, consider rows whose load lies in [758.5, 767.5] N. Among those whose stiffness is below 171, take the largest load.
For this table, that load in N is 766.0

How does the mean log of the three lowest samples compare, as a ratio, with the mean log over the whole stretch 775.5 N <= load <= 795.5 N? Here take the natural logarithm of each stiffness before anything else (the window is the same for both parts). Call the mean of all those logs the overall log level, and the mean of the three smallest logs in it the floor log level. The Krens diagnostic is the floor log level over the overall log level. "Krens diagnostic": 0.990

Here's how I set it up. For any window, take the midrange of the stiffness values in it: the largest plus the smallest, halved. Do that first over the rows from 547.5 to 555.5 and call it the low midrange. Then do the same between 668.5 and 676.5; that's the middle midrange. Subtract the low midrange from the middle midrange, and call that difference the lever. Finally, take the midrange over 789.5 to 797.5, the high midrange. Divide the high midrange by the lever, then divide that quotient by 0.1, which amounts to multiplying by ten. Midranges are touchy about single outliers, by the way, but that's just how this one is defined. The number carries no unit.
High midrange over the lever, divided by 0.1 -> 37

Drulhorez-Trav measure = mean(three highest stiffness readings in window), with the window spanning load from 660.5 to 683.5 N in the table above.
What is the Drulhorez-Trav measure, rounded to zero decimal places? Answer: 214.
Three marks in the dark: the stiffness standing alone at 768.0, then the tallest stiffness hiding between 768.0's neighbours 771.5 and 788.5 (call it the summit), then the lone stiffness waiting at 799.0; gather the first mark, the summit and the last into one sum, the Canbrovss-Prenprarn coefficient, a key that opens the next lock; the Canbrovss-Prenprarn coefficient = 523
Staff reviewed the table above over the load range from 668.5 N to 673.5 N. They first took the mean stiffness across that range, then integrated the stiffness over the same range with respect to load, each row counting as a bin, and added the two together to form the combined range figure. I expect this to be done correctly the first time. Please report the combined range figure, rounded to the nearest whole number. 1239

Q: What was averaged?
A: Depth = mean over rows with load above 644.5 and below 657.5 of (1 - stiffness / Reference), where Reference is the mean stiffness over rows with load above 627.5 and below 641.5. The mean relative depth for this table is -0.11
